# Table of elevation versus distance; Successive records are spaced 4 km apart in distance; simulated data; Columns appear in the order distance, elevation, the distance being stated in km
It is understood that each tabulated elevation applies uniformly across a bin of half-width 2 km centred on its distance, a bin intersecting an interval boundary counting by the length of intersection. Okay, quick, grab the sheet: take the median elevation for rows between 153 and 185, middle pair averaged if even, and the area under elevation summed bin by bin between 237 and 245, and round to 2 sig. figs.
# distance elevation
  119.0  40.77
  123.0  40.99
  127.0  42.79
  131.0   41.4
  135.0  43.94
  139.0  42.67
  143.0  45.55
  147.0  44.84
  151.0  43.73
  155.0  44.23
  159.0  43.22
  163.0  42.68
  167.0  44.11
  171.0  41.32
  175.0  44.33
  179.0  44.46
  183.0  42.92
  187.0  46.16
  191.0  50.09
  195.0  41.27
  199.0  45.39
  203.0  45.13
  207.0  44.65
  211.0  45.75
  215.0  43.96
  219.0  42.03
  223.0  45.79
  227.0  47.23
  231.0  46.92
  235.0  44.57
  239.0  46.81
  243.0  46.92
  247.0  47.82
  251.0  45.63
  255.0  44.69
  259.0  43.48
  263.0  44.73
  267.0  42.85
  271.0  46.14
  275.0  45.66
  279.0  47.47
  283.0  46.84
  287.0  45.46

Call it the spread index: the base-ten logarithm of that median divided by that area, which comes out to -0.93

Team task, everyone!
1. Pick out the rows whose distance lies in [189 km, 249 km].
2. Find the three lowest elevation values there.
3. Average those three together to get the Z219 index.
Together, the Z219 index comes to 42.4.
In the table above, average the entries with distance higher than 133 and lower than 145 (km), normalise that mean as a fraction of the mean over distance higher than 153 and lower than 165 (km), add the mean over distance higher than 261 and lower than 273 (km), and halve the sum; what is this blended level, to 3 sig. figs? 22.8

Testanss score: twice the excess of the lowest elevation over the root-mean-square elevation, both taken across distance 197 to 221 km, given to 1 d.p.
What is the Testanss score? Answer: -4.9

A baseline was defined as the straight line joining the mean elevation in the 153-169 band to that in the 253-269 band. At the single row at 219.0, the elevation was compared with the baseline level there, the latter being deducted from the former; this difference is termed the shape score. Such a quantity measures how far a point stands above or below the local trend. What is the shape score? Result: -1.7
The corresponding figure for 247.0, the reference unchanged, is 3.9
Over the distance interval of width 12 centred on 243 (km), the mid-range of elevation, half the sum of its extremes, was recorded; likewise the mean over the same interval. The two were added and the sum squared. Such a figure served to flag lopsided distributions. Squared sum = 8930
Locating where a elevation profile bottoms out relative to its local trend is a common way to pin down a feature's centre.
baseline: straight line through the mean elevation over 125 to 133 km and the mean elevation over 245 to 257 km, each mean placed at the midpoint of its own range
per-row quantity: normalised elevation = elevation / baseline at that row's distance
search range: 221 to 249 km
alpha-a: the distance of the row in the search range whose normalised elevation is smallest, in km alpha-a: 235.0 km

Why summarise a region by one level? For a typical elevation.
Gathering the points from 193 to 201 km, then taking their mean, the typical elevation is 43.3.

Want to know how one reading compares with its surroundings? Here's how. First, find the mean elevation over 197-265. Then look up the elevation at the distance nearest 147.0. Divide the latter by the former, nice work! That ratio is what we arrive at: 0.988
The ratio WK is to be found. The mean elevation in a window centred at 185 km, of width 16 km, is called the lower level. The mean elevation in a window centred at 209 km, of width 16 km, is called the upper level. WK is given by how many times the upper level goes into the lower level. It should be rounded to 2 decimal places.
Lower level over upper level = 1.02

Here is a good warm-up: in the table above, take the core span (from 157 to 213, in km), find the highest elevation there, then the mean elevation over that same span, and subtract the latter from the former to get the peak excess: 6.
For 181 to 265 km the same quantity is 5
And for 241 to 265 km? 2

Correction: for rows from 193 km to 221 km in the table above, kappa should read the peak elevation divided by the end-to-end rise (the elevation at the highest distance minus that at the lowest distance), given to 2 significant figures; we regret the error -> 60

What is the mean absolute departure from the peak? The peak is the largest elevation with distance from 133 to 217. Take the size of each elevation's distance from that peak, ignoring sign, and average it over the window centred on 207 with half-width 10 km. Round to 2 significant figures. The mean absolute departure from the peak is 5.1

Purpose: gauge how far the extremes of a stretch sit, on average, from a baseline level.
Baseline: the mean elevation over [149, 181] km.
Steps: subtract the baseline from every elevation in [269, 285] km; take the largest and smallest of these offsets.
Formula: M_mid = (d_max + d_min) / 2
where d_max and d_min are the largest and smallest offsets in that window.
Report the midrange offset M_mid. 3.1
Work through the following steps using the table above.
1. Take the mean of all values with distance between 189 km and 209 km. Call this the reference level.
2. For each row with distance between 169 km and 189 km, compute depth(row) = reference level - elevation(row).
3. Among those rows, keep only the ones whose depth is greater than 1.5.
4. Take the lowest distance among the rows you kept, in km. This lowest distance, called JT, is 171.0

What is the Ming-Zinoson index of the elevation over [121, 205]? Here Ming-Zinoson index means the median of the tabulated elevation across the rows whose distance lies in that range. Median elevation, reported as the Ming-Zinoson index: 44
